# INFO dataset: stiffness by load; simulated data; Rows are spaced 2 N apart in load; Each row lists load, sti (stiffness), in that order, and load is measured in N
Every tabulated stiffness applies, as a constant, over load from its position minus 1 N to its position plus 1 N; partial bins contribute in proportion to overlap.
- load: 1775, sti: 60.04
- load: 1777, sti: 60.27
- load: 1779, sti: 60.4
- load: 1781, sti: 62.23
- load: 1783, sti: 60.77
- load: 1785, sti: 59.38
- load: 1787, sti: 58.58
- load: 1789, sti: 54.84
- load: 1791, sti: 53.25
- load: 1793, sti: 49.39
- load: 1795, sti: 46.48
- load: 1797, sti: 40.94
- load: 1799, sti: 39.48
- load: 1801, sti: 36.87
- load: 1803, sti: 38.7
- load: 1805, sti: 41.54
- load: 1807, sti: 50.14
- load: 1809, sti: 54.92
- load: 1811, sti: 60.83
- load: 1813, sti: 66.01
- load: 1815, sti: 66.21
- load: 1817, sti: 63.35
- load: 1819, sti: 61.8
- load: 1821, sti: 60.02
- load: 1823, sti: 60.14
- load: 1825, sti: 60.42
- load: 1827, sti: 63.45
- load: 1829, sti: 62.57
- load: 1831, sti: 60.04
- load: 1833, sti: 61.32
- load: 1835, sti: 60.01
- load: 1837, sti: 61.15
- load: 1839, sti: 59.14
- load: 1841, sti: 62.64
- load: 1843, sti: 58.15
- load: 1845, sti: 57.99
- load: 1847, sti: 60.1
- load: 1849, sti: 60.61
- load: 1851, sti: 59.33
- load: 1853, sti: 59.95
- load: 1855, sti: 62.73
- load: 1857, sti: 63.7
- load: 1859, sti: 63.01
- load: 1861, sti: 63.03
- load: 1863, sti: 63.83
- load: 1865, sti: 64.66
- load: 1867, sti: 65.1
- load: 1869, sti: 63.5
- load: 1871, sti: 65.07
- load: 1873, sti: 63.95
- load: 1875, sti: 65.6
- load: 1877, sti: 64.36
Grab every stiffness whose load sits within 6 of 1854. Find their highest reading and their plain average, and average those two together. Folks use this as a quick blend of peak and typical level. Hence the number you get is 63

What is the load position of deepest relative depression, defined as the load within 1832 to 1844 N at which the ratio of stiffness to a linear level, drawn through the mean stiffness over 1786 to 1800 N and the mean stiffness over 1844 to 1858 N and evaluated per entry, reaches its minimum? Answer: 1843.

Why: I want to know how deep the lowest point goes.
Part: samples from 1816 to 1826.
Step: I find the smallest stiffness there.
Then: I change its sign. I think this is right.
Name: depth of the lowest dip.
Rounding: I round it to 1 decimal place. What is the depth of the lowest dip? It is -60.0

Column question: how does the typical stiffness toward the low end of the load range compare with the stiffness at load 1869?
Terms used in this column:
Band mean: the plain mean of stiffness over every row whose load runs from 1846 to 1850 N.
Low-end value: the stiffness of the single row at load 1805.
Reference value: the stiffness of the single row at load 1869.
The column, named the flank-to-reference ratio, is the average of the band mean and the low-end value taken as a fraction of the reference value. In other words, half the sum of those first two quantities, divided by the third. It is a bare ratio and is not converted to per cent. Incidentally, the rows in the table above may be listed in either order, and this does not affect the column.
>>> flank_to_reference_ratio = 0.802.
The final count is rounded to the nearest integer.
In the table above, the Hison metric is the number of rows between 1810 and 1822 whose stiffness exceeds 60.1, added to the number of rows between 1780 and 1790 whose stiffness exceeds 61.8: 6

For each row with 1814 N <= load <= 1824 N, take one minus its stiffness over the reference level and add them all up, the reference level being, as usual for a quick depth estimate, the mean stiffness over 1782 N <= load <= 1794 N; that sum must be -0.56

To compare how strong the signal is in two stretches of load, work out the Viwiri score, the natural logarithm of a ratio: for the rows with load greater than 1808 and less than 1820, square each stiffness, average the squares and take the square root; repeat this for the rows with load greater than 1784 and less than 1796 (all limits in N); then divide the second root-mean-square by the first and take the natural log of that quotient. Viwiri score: -0.15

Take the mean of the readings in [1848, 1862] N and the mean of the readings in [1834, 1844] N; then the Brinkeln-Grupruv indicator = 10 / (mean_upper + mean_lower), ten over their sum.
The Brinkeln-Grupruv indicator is 0.082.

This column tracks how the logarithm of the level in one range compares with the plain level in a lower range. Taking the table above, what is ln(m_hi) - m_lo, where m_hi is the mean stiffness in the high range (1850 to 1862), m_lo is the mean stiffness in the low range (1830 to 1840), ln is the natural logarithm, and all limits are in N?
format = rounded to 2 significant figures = -56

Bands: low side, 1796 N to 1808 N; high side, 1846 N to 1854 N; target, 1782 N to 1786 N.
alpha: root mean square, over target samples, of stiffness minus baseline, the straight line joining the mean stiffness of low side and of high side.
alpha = 26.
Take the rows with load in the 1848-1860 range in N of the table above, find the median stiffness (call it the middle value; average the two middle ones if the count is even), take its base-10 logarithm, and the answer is 1.79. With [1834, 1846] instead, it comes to 1.78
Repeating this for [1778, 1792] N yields 1.77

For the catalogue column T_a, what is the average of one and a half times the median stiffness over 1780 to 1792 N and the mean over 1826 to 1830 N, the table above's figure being 75.7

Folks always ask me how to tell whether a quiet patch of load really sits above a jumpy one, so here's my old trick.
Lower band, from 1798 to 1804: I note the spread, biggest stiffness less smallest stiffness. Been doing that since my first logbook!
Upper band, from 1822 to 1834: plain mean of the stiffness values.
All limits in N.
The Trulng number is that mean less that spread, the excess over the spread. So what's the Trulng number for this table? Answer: 59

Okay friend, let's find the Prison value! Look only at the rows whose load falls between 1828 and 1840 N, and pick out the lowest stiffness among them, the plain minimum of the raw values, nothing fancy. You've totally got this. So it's 59.14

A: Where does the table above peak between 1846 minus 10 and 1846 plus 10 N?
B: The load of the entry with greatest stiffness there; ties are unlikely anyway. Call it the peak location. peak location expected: 1855 N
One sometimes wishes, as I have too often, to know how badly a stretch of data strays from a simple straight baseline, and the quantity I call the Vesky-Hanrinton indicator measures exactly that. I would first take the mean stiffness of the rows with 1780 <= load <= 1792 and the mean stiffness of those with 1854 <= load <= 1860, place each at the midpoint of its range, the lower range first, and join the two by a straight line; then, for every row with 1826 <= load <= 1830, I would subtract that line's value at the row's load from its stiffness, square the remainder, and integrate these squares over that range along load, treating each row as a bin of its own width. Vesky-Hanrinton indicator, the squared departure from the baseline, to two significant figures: 15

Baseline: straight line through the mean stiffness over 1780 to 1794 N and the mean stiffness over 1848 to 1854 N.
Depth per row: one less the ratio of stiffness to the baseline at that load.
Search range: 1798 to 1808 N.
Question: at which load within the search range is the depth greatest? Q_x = 1801 N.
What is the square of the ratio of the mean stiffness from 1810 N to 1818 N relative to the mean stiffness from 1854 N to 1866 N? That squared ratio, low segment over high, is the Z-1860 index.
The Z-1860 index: 1.0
